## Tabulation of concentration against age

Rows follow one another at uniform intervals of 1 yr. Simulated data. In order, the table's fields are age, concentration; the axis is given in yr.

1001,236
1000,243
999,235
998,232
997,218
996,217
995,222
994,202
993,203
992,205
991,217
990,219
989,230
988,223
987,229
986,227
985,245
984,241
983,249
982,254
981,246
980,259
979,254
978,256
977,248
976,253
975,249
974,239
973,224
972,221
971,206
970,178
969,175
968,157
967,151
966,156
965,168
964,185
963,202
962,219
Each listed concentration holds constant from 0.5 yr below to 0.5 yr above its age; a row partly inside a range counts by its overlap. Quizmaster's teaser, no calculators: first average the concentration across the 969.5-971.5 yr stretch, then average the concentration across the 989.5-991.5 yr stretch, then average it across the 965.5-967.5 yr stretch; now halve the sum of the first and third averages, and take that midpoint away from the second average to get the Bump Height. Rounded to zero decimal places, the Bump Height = 45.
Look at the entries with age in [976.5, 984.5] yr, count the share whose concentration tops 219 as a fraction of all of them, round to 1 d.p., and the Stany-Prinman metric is 1.0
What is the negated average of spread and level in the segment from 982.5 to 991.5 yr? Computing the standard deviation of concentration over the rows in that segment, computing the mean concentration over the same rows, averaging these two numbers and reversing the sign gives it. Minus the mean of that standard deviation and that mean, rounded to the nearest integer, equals -121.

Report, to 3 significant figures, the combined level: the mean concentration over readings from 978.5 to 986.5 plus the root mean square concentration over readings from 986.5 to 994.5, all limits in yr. 463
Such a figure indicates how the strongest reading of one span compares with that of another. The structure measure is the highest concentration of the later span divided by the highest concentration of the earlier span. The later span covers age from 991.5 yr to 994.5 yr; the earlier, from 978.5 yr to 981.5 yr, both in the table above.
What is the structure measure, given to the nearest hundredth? 0.79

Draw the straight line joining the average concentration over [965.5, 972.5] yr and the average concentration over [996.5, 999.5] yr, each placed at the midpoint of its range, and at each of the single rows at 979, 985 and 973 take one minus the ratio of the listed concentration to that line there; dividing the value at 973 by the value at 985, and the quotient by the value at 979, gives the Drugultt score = -4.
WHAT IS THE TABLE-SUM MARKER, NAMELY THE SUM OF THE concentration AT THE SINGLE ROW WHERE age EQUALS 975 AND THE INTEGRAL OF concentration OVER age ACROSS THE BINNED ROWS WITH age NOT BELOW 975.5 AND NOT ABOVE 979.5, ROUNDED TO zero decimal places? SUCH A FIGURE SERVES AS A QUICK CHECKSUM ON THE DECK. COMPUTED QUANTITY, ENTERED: 1260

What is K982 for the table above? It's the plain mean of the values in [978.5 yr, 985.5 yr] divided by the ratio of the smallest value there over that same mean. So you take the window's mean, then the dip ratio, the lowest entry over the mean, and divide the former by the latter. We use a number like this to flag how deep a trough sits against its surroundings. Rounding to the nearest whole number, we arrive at 259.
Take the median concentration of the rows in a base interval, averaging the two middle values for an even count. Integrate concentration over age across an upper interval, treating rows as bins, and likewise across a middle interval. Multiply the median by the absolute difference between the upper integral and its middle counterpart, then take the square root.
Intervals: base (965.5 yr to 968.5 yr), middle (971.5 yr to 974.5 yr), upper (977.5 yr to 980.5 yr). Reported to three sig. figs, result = 115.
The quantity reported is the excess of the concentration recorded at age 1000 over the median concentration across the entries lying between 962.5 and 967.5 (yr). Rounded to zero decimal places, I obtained 75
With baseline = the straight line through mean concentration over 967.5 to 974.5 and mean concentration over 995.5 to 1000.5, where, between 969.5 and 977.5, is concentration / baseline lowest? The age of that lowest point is 970 yr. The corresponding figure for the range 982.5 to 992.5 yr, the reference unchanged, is 992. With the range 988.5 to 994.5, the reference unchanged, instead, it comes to 994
